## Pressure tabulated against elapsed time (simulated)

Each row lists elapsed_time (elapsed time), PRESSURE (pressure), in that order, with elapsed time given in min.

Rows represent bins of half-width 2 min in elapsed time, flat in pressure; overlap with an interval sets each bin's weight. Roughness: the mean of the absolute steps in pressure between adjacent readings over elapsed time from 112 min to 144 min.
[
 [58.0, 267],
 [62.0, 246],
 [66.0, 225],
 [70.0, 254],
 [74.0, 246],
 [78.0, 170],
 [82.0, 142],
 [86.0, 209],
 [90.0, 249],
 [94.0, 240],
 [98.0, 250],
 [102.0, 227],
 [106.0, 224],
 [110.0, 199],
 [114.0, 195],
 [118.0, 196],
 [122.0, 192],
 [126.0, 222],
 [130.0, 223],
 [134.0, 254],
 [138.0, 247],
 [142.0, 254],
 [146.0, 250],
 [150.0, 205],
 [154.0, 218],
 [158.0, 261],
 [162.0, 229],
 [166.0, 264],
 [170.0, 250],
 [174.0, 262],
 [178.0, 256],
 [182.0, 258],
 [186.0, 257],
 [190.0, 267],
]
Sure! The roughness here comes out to 12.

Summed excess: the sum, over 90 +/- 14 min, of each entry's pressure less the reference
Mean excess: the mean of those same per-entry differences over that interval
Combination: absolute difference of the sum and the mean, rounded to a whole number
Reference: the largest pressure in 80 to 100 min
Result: 225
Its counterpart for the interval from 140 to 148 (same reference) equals 2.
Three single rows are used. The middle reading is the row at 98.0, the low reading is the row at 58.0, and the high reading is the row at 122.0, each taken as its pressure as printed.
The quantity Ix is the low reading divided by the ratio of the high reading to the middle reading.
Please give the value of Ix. 348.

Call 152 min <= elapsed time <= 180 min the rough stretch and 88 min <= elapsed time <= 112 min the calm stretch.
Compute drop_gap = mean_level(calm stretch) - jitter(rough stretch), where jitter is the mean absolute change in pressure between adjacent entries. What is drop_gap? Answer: 208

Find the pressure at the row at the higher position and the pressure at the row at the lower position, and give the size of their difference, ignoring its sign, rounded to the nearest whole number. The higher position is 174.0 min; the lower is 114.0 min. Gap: 67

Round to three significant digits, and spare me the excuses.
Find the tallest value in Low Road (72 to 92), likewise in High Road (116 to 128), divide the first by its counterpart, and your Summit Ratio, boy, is 1.12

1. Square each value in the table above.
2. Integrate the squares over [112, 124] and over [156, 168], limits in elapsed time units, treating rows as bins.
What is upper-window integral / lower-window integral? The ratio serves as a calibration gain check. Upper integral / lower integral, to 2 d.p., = 1.68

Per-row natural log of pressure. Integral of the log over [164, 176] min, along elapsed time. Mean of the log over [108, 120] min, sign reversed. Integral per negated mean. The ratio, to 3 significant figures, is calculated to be -12.6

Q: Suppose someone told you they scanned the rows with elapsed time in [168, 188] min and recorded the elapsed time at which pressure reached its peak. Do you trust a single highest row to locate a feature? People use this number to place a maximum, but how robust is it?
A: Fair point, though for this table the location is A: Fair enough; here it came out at 174.0 min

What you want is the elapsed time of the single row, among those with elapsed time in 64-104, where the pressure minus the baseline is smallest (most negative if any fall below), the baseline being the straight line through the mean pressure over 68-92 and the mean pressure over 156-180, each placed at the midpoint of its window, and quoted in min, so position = 82.0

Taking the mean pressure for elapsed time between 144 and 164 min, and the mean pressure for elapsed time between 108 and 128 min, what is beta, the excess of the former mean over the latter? 32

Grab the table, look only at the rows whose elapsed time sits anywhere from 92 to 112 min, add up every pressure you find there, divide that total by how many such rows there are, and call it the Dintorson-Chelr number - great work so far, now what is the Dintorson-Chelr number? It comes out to 228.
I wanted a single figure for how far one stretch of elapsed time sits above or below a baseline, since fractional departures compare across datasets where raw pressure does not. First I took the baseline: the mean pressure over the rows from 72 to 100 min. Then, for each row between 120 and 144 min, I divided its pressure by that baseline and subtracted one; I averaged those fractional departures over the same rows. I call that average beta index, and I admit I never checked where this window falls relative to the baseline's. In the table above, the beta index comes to 0.08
